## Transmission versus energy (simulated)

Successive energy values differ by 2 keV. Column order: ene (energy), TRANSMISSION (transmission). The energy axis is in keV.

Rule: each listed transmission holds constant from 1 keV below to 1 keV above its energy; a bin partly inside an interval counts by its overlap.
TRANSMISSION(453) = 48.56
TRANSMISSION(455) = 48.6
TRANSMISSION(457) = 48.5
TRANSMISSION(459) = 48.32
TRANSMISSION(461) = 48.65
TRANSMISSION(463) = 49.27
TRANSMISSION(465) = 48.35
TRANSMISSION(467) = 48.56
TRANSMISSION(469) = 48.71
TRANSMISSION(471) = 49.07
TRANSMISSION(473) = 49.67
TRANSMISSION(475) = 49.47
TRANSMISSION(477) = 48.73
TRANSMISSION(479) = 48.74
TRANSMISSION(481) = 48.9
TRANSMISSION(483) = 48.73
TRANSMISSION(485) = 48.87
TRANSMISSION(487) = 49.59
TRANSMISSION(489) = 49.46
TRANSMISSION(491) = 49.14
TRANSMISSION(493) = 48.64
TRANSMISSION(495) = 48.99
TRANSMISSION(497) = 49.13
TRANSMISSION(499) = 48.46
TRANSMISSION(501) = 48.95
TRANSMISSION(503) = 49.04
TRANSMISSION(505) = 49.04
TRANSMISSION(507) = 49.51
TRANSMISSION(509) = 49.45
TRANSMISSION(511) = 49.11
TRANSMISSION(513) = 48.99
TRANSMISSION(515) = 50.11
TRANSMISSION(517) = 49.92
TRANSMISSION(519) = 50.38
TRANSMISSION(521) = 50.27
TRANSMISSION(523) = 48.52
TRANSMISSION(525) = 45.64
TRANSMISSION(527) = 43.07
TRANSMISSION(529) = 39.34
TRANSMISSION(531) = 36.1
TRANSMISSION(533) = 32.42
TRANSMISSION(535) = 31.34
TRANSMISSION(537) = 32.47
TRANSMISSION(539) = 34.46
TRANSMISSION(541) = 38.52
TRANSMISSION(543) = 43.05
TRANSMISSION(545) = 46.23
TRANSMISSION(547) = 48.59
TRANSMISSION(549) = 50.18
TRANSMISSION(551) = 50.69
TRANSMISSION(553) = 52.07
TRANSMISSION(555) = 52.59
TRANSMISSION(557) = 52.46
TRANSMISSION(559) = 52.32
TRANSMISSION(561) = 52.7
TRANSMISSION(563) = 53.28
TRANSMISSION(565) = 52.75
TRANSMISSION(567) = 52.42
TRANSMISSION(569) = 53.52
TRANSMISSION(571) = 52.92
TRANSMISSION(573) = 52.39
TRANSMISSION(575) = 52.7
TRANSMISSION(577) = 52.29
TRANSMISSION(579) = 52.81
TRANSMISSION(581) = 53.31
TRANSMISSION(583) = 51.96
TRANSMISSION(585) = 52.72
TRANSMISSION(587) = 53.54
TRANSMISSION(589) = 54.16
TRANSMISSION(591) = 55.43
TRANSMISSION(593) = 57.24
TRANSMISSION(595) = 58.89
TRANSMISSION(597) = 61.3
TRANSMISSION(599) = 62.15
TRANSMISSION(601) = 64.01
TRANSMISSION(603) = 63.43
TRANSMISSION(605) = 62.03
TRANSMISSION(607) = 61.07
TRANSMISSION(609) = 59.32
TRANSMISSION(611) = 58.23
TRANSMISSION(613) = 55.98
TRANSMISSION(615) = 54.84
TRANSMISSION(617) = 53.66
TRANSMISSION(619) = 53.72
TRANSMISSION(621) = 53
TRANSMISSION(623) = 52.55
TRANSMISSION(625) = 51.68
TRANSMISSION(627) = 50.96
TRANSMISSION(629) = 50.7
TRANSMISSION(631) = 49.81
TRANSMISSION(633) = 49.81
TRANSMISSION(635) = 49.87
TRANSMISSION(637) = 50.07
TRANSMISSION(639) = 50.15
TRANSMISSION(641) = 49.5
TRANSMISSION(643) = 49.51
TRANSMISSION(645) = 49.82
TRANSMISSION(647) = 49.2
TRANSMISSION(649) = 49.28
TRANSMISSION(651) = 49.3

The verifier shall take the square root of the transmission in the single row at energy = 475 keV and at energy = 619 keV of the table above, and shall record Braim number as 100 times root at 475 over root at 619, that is 96.0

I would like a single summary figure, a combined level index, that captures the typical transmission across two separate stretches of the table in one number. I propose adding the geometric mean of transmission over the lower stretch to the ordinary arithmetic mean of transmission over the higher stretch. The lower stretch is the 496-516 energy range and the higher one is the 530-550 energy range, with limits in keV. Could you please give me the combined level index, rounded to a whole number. 89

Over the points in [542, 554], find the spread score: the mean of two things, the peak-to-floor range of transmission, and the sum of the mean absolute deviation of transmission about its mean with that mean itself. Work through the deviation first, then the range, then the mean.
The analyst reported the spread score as 30.0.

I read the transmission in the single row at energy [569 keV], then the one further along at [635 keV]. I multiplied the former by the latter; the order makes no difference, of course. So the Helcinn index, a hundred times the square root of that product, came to 5166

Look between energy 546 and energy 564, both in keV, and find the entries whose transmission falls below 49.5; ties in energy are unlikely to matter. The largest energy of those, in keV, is 547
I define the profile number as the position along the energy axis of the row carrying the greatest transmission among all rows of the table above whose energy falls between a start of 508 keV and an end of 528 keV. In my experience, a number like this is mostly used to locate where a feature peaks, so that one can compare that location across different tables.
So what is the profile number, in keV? 519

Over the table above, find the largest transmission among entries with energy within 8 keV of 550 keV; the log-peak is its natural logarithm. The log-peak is 3.96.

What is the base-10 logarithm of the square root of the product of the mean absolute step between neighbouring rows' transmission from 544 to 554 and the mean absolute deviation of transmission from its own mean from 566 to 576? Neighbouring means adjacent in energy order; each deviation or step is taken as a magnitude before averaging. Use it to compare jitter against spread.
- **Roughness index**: -0.15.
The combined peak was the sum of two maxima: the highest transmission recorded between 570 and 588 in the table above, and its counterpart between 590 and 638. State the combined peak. 118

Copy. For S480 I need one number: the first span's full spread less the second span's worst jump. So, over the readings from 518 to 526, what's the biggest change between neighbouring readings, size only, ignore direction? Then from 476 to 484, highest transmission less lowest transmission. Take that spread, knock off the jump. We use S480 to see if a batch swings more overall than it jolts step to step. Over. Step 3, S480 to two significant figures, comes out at -2.7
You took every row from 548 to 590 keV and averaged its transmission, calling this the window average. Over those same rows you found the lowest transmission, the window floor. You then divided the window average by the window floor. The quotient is 1.05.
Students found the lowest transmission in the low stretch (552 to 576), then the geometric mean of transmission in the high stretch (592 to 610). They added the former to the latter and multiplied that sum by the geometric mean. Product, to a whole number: 6900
